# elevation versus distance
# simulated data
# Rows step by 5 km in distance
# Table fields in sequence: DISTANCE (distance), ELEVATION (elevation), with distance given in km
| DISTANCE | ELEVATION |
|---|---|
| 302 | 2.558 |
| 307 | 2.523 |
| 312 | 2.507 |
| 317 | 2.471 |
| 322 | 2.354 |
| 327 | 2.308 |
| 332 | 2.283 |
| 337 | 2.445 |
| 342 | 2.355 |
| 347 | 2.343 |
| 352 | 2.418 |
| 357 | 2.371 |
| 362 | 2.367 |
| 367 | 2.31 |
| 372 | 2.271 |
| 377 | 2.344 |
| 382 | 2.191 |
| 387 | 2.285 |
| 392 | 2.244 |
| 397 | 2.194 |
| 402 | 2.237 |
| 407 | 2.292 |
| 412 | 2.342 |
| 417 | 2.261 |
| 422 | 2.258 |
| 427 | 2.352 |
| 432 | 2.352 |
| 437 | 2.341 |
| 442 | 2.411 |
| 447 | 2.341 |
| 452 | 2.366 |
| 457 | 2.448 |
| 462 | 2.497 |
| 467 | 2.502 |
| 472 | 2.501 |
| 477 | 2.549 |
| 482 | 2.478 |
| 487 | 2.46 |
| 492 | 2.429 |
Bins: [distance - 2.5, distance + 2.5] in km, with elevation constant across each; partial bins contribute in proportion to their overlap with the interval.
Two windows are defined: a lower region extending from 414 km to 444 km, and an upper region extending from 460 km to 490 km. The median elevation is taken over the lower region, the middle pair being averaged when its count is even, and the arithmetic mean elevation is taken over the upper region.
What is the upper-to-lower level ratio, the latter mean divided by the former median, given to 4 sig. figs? 1.064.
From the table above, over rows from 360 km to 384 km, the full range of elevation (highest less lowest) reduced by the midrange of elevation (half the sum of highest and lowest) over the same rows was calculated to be -2.10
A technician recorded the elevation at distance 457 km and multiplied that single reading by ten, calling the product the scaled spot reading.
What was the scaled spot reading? 24.5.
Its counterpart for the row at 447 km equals 23.4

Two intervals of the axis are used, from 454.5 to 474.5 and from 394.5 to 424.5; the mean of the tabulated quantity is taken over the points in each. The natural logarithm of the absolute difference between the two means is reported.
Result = -1.5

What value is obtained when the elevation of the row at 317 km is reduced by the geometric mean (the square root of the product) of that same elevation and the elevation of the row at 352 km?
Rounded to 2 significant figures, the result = 0.027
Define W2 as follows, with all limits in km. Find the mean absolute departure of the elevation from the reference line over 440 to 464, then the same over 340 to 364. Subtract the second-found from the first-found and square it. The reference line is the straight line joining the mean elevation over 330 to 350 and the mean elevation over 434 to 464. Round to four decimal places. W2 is 0.0010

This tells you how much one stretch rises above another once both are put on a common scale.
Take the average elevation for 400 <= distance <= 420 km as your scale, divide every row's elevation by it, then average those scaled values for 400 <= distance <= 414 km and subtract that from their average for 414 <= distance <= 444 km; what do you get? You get 0.02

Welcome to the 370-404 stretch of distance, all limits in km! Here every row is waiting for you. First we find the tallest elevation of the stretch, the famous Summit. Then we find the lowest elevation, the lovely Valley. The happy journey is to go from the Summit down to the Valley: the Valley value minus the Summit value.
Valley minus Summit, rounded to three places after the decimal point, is -0.153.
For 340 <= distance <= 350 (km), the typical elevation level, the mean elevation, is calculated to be 2.35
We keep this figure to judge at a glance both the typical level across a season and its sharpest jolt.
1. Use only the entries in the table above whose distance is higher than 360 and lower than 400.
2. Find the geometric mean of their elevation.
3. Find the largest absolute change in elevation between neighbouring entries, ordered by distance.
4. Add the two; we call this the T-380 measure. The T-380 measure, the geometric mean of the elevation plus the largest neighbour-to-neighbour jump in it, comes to 2.43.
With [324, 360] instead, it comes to 2.52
